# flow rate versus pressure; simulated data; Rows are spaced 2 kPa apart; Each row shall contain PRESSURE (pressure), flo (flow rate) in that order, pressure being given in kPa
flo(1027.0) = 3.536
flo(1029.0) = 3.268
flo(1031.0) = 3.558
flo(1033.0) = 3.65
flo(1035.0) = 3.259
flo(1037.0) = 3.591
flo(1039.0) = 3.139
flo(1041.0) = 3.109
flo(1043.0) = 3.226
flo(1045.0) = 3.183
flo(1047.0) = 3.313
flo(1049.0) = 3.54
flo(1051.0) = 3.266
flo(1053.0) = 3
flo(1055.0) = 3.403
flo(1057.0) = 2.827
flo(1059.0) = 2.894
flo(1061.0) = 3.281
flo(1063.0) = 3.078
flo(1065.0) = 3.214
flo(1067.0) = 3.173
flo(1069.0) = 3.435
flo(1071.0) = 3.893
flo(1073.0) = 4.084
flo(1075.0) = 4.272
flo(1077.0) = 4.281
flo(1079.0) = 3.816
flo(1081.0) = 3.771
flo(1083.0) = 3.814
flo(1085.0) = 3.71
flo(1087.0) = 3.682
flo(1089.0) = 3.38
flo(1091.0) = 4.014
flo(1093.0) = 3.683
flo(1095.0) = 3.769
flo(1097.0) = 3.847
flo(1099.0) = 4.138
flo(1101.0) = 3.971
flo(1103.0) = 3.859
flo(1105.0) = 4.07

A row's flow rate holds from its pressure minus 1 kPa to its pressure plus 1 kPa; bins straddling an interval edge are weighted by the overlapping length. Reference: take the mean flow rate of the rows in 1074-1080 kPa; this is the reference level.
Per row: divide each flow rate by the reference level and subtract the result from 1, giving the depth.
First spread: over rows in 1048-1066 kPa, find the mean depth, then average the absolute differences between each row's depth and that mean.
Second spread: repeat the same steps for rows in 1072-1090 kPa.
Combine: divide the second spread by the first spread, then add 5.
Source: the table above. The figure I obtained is 6.2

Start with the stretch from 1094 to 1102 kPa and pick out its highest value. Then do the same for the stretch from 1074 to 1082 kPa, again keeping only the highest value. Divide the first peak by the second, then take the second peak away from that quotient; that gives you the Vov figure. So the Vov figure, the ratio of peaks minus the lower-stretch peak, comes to -3.31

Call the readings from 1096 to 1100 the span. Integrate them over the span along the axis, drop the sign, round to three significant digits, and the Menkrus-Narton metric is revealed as 16.0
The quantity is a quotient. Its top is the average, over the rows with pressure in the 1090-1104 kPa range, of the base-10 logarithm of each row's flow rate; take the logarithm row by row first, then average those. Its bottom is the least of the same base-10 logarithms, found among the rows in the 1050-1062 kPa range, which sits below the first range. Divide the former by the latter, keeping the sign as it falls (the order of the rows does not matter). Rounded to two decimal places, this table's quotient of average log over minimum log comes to 1.31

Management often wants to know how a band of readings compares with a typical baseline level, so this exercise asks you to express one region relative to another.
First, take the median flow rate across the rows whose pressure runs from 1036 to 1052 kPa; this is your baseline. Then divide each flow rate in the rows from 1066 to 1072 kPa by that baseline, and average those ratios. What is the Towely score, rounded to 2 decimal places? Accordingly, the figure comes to 1.08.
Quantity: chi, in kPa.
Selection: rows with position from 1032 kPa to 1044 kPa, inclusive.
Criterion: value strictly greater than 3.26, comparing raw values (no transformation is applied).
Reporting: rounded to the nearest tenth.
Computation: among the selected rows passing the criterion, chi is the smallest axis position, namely 1033.0 kPa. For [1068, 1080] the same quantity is 1069.0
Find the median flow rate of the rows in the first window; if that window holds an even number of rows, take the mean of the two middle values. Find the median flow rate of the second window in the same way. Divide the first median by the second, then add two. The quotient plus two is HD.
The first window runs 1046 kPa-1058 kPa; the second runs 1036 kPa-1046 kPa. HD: 3.03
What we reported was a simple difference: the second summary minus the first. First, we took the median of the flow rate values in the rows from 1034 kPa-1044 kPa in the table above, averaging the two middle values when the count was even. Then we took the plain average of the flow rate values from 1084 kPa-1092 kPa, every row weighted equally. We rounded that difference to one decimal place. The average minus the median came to 0.5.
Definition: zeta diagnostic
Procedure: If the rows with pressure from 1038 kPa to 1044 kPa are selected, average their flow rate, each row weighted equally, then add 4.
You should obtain 7.16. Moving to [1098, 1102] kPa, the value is 8.05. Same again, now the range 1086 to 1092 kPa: 7.69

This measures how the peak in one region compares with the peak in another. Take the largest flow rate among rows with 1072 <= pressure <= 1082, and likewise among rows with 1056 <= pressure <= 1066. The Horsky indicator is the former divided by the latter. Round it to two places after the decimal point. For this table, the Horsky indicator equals 1.30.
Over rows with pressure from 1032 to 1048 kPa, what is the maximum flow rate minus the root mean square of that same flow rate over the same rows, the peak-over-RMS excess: 0.34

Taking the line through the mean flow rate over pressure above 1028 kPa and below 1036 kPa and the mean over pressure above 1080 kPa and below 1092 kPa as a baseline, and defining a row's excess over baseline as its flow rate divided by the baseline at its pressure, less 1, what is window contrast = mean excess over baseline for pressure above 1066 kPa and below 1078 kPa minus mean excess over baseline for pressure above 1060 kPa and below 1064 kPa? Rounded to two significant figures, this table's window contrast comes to 0.17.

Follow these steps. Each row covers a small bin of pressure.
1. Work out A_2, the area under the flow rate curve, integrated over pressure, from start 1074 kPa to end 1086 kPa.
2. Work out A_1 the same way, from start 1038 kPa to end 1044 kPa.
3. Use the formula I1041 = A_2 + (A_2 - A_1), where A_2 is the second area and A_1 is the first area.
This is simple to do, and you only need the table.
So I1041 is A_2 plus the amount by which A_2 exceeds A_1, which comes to 76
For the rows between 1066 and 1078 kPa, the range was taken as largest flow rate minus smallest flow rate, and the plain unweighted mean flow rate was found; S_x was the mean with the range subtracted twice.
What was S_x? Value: 1.6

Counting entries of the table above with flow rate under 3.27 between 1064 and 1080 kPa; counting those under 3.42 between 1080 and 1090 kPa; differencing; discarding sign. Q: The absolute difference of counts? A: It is 1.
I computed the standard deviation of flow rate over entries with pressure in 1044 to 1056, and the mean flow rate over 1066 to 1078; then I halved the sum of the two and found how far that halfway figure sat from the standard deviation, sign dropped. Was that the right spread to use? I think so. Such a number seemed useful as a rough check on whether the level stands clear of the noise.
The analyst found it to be 1.84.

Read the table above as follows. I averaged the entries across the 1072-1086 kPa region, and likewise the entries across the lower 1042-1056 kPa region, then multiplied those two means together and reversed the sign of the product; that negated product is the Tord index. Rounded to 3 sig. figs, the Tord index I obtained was -13.0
